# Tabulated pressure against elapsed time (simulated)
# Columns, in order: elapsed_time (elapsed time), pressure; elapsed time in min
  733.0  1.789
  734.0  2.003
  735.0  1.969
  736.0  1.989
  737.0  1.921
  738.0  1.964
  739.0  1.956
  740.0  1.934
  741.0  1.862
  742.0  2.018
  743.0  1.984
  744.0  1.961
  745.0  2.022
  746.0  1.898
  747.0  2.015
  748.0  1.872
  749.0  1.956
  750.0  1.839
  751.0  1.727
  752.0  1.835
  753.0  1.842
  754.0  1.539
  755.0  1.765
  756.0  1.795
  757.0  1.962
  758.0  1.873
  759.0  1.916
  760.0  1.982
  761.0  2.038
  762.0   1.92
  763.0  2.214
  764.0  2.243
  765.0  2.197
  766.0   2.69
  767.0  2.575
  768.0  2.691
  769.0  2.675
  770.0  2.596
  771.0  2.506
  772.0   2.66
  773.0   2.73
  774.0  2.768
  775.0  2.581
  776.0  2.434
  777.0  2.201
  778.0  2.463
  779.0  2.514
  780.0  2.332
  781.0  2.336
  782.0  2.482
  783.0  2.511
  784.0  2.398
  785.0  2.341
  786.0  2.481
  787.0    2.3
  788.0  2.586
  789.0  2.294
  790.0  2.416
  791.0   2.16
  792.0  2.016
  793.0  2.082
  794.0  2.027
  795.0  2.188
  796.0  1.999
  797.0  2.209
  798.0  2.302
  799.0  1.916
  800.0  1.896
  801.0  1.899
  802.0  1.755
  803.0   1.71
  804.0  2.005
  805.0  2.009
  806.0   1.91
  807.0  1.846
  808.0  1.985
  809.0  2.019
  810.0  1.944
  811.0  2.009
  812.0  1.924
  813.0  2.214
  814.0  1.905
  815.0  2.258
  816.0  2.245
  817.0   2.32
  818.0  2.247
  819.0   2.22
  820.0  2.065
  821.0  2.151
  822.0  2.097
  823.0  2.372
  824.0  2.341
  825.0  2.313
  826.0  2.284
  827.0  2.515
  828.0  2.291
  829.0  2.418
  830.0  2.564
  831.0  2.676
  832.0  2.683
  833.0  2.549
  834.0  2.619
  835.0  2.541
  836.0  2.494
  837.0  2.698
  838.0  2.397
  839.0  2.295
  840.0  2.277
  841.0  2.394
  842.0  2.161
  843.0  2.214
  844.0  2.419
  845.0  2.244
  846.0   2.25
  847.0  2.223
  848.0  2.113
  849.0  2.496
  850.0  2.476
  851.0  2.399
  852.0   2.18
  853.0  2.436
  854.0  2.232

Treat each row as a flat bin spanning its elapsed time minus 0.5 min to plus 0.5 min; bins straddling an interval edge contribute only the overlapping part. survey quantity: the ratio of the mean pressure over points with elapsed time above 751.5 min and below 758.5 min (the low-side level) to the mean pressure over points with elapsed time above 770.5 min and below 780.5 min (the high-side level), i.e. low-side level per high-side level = 0.72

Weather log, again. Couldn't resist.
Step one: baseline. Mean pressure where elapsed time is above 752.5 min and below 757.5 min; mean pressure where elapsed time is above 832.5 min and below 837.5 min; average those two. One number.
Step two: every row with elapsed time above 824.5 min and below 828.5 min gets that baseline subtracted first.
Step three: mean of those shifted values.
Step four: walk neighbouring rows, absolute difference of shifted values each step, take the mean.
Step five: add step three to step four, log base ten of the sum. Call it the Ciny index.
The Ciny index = -0.48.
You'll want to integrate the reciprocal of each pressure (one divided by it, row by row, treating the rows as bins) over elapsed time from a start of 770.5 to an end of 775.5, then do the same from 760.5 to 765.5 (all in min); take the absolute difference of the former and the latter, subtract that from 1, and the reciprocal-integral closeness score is 0.53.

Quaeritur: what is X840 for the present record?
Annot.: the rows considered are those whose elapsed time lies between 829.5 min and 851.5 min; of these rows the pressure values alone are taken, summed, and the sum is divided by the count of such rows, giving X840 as 2.42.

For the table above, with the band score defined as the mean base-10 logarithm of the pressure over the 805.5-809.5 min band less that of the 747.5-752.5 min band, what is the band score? 0.022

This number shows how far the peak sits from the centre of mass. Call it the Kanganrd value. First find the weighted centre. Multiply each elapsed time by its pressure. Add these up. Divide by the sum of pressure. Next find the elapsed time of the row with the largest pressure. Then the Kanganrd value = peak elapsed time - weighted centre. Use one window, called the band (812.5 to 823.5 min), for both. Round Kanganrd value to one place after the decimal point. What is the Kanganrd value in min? 5.0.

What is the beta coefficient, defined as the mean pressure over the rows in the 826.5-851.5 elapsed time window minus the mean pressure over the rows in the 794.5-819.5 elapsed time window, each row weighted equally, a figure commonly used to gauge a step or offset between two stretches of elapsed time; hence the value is 0.38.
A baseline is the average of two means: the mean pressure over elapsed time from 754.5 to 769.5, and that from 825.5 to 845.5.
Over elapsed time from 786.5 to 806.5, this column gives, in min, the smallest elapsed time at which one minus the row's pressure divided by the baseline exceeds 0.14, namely 799.0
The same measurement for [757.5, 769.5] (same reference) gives 758.0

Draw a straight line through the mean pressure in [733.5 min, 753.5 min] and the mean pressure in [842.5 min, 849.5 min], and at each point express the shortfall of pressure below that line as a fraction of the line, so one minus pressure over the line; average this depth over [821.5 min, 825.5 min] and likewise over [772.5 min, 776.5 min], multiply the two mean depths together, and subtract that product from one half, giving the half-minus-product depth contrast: 0.490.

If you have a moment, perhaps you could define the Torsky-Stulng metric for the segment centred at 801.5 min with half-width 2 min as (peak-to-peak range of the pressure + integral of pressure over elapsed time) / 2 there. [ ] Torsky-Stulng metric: 3.7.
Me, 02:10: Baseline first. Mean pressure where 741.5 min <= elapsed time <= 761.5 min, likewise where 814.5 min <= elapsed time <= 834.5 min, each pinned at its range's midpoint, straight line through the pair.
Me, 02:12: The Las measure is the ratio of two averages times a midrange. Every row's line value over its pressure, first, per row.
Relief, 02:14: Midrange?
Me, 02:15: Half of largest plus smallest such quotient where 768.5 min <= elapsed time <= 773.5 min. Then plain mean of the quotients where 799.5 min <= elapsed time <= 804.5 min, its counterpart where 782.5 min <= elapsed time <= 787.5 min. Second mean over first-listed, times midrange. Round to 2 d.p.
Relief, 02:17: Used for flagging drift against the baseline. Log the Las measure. 0.57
